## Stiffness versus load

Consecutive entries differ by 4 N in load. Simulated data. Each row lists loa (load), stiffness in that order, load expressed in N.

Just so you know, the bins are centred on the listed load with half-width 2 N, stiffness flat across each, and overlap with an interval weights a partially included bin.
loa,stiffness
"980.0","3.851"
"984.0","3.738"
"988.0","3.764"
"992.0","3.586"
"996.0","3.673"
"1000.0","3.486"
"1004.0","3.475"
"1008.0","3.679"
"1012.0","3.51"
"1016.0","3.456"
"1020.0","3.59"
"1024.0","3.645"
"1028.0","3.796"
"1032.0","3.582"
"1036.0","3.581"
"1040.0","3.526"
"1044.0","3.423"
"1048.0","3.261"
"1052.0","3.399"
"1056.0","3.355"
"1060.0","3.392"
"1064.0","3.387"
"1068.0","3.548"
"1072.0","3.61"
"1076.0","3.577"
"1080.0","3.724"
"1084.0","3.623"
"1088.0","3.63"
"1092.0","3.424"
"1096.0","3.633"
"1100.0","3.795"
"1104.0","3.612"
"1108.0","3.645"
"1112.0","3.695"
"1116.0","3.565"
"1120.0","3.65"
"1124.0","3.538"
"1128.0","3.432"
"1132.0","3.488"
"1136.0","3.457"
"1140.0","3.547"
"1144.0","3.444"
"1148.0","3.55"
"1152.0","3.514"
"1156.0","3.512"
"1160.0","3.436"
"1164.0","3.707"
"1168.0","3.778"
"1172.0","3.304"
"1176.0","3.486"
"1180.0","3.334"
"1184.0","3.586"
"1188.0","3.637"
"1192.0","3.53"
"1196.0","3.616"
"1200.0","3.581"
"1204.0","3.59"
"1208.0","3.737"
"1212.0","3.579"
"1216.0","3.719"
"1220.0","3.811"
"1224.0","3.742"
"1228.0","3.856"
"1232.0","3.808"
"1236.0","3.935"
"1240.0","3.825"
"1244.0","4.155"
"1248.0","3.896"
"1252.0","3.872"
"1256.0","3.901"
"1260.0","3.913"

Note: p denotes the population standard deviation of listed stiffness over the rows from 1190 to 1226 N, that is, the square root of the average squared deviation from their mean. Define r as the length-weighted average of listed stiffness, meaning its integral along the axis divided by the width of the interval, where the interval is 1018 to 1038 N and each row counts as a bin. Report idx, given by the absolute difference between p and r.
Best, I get 3.55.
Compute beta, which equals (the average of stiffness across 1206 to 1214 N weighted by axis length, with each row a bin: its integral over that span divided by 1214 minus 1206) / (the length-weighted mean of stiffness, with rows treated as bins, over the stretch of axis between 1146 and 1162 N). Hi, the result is 1.04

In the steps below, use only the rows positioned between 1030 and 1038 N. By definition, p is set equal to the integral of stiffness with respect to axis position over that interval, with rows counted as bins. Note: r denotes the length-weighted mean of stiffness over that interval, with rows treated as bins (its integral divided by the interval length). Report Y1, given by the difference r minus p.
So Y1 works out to -25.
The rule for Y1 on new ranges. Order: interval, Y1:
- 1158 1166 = -25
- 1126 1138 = -38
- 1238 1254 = -59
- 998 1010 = -39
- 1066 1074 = -25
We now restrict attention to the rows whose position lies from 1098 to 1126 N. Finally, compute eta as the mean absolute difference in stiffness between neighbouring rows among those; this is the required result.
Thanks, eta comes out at 0.10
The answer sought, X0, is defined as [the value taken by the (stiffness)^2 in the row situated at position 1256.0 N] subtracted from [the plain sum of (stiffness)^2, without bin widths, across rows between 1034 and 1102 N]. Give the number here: 196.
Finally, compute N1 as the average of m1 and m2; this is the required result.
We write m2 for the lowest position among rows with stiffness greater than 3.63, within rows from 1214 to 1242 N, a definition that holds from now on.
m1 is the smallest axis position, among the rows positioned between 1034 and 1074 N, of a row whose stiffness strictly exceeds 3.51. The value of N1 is 1126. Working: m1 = 1036.0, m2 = 1216.0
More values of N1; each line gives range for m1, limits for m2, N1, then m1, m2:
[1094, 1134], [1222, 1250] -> 1160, 1096.0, 1224.0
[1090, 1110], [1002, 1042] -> 1052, 1096.0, 1008.0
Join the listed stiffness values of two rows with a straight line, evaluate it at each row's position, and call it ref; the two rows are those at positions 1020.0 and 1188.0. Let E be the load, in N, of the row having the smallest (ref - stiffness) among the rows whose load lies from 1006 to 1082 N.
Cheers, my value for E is 1028.0 N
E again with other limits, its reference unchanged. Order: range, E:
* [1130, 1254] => 1244.0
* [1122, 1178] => 1168.0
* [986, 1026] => 988.0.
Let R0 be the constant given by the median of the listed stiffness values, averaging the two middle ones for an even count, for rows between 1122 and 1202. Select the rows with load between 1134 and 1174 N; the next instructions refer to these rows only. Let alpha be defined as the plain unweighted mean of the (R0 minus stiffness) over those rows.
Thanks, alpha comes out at 0.00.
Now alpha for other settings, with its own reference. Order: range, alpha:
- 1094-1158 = -0.05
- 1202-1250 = -0.28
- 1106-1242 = -0.08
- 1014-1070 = 0.03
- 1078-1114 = -0.12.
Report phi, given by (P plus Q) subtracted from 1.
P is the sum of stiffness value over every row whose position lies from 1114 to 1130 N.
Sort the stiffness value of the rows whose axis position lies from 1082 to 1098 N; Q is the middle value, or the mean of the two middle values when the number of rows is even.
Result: -16.8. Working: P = 14.2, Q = 3.63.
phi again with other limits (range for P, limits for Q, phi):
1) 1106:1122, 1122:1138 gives -17.0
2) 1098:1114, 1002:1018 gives -17.2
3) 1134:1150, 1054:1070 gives -16.4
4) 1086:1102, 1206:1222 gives -17.2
